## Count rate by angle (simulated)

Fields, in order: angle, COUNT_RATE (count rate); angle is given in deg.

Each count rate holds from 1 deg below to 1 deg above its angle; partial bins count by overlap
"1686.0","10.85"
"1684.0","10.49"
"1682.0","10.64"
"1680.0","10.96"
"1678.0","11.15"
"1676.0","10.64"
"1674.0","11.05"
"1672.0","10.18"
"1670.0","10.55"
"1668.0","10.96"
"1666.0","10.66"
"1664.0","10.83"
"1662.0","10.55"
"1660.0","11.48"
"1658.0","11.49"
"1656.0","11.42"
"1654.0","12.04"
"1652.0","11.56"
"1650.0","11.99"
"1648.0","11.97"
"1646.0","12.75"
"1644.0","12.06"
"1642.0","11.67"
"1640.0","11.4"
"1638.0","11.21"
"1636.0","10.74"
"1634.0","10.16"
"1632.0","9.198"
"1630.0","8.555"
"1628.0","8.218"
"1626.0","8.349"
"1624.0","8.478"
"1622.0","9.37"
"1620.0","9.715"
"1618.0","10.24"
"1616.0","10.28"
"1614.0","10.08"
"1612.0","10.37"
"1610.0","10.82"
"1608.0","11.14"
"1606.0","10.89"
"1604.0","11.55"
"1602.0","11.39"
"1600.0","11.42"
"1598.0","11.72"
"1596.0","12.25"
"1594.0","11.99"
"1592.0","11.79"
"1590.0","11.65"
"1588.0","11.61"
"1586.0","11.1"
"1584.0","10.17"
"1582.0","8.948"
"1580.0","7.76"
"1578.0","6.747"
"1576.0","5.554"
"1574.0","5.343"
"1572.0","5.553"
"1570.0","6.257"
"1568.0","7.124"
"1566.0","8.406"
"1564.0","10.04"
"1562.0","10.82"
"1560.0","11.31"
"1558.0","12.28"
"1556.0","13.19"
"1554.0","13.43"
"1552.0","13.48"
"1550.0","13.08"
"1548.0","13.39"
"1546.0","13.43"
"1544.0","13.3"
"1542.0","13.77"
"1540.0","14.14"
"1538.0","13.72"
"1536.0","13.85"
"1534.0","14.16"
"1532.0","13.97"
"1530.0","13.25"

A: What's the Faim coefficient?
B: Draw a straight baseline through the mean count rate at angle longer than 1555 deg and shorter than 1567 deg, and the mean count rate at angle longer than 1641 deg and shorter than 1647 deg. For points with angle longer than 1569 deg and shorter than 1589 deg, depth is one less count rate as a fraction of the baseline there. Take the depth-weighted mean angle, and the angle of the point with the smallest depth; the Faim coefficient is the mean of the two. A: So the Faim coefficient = 1581.7 deg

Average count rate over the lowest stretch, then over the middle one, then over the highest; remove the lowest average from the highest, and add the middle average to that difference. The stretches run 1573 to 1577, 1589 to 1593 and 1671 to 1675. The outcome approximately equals 17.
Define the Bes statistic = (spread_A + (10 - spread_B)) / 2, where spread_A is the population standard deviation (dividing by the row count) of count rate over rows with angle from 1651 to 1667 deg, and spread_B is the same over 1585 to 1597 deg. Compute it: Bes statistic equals 5.06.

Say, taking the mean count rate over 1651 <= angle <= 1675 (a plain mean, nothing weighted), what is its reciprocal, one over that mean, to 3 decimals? 0.090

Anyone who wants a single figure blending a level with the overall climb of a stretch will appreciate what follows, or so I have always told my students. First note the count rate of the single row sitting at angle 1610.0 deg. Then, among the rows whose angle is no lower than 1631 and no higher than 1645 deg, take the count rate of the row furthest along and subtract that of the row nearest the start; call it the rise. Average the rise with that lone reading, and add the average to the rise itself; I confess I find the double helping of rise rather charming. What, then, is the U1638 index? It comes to 9.70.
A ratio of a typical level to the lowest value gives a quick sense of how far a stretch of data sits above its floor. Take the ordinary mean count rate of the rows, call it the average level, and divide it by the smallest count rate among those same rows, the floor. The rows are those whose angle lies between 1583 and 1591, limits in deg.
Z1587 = 1.09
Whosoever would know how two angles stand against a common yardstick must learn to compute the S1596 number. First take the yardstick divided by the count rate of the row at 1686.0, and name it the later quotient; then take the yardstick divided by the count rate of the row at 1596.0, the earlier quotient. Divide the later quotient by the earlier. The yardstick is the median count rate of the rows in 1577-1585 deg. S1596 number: 1.1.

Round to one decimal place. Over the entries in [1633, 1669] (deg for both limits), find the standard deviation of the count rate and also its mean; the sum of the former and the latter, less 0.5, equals 11.5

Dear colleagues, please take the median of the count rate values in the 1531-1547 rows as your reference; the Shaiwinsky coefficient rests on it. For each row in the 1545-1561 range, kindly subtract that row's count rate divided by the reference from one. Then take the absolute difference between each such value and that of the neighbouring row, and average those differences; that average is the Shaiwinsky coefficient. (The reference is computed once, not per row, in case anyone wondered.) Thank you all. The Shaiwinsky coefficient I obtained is 0.030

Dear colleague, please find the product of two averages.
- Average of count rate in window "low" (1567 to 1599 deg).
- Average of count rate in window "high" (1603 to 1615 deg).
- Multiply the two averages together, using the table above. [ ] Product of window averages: 98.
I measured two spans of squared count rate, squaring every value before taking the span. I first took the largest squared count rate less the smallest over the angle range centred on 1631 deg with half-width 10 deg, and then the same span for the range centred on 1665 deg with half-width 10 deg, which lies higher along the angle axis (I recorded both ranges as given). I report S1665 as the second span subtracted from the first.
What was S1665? 34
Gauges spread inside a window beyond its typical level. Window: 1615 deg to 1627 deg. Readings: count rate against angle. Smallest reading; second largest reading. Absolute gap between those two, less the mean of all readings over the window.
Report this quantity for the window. -7.5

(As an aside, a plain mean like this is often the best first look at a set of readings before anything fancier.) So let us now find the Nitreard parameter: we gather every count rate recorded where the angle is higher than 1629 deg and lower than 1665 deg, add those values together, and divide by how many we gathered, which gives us 11.2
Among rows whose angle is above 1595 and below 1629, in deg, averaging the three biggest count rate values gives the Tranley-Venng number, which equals 11.8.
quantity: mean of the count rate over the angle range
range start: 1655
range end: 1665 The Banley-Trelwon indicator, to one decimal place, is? 11.2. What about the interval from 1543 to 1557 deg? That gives 13.3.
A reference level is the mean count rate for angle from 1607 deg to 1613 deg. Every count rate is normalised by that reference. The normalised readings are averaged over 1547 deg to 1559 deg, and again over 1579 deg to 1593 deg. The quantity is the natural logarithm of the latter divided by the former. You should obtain -0.23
